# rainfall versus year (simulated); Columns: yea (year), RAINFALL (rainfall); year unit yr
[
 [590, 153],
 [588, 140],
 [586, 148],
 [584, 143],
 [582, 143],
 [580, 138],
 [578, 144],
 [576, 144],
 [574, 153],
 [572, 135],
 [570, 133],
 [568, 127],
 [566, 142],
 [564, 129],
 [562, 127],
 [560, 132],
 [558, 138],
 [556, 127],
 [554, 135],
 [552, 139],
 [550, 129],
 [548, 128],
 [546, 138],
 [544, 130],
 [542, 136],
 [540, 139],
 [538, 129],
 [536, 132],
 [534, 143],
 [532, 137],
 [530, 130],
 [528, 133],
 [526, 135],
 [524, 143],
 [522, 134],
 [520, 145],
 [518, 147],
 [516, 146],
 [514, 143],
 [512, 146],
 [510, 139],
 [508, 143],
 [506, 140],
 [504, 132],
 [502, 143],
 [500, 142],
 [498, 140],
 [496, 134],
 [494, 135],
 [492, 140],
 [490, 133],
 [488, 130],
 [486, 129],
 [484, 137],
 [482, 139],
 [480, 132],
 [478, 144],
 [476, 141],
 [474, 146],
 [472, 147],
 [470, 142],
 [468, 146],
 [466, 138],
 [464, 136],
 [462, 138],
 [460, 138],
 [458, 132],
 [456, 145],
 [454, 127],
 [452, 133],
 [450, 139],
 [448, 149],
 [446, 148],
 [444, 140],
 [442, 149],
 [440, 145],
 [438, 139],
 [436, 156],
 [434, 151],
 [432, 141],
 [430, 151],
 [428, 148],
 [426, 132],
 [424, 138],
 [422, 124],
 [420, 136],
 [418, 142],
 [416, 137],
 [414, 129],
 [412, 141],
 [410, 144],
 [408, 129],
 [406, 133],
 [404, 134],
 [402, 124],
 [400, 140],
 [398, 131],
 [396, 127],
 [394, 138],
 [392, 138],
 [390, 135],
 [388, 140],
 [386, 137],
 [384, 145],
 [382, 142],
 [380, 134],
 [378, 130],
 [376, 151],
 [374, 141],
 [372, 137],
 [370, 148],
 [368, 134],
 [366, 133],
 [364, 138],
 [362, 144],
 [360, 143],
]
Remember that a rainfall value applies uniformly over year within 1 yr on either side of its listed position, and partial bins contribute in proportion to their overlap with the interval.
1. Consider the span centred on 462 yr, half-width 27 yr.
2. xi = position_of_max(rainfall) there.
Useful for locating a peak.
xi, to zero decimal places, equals 436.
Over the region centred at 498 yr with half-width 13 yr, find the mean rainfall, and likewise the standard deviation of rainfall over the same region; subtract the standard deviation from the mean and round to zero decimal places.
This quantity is 132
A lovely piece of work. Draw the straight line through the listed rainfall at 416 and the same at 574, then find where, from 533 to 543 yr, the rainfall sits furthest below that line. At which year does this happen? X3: 538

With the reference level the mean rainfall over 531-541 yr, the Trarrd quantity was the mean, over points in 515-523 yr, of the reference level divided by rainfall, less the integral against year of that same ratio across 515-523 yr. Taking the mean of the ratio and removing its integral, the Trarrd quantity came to -6.7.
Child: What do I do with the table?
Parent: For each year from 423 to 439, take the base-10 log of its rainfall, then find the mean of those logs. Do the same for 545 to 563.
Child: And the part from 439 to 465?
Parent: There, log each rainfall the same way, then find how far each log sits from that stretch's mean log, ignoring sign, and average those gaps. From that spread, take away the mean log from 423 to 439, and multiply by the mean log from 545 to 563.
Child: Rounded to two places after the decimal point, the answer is -4.55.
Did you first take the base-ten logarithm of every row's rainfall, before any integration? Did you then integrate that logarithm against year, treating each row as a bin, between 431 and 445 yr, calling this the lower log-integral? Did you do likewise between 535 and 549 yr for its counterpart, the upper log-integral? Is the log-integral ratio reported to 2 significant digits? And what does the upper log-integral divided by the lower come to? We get 0.98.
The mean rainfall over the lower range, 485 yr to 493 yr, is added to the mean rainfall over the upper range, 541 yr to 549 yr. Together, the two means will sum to 266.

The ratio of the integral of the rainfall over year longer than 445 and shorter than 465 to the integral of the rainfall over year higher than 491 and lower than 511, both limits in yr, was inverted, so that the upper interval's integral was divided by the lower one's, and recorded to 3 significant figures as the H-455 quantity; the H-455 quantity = 1.00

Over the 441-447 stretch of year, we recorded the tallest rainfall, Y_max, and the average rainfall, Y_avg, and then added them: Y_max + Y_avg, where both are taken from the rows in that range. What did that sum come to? 295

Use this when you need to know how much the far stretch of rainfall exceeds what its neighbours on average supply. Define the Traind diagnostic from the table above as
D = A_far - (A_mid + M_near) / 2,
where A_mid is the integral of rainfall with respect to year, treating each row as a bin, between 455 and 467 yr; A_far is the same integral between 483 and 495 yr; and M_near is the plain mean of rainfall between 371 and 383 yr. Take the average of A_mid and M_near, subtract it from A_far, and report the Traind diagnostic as 711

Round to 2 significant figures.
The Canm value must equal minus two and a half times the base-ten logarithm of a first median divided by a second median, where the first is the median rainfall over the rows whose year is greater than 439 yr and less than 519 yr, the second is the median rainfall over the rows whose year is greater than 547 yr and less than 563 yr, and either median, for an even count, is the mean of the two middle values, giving -0.076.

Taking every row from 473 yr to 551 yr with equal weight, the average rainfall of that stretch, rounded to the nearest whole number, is 137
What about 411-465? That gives 140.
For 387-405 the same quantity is 134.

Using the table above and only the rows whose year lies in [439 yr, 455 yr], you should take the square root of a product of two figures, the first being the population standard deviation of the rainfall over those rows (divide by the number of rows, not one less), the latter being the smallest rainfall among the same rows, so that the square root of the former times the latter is 31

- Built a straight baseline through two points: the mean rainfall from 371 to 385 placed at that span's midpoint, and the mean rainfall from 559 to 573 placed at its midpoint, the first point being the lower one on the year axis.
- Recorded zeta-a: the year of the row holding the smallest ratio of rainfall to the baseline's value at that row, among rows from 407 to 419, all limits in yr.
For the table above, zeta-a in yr 408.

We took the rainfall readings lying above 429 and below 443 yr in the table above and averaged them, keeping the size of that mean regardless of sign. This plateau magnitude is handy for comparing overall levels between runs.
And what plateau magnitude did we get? 147.4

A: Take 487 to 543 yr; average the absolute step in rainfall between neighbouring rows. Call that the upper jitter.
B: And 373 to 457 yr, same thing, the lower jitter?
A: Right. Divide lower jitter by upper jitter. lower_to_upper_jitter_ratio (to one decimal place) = 1.6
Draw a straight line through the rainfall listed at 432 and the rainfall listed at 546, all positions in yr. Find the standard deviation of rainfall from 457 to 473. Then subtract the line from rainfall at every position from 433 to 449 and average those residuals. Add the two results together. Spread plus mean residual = 11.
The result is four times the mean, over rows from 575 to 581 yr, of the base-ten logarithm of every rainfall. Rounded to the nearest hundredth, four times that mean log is 8.61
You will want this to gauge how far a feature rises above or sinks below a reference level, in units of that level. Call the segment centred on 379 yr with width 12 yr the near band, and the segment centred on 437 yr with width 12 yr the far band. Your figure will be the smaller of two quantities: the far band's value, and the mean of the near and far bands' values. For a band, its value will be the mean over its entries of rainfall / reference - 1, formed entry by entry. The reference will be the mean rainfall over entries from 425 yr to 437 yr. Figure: -0.019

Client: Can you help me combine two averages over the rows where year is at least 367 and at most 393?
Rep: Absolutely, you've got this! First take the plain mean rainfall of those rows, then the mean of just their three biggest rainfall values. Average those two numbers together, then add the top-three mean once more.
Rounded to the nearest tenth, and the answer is 291.7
